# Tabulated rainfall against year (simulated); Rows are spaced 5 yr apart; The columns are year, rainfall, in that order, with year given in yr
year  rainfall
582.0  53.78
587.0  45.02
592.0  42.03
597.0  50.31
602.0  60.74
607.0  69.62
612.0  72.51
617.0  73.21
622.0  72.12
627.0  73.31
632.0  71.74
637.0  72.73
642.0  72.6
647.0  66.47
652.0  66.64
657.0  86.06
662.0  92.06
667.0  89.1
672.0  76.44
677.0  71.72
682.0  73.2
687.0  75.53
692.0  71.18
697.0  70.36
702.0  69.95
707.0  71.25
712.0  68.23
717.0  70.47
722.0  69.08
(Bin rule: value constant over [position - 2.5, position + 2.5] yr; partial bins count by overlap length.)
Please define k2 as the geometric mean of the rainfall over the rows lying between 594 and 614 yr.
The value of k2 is 63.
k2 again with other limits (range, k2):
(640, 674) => 78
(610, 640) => 73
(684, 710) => 72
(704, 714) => 70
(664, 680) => 79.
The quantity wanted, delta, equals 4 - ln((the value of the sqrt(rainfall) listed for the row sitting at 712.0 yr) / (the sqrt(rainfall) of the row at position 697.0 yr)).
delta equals 4.02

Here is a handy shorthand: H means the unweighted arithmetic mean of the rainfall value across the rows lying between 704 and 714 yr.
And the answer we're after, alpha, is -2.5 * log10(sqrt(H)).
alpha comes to -2.304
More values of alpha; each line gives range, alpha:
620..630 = -2.327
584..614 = -2.192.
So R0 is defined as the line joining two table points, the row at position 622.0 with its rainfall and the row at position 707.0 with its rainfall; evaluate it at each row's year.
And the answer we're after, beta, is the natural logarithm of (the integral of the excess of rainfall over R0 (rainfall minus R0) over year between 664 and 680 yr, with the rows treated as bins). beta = 4.8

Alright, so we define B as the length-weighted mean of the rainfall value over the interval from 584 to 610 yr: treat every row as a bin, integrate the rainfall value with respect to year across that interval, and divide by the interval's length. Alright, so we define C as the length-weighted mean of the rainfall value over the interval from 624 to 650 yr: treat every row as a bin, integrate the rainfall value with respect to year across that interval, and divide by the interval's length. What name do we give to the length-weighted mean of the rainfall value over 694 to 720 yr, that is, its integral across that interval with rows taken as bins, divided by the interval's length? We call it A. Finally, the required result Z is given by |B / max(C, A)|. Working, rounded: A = 70.1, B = 54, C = 71.3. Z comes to 0.76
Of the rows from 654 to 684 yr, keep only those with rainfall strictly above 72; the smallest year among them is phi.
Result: 657.0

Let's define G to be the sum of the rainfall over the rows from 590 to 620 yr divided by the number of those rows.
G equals 61.4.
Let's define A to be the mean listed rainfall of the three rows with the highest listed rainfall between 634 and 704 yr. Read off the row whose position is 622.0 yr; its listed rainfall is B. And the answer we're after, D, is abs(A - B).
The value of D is 17.0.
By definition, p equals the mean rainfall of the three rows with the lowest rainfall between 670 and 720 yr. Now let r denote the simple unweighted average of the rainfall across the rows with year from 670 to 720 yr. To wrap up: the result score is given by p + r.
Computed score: 141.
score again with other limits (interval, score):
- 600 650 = 136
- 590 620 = 112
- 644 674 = 149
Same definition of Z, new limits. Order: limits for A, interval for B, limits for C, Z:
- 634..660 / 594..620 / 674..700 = 0.89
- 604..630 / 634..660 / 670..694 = 1.00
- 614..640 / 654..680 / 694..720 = 1.14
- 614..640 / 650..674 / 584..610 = 1.14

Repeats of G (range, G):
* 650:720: 75.2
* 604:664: 74.1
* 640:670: 78.8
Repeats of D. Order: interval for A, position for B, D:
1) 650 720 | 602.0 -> 28.3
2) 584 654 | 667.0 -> 16.0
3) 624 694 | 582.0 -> 35.3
